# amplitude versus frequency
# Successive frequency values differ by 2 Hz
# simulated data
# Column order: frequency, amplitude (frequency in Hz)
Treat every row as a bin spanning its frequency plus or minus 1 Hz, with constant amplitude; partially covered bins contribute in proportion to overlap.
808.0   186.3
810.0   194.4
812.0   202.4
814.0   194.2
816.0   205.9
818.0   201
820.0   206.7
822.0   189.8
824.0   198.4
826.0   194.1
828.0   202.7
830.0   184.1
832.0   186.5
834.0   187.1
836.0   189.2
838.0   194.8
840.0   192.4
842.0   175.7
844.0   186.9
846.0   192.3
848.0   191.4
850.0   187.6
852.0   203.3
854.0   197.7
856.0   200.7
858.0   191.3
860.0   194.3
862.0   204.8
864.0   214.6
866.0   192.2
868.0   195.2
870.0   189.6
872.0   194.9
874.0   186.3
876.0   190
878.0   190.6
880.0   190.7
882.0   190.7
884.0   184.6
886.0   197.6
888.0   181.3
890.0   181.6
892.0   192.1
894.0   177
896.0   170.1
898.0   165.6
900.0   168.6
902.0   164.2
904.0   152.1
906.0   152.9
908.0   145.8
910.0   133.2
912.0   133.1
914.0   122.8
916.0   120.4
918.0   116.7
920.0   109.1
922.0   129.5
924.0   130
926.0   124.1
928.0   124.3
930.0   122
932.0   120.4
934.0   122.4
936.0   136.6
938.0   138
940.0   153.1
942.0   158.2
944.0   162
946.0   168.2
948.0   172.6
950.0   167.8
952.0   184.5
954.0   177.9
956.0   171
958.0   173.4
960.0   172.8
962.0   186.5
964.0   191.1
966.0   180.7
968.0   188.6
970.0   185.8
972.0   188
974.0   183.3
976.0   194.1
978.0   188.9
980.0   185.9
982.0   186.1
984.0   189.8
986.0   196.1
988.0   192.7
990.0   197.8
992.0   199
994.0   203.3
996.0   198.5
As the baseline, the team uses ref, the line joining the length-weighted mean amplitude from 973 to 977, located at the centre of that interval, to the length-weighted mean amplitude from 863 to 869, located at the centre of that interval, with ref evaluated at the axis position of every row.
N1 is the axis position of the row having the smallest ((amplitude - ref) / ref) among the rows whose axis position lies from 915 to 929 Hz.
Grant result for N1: 920.0 Hz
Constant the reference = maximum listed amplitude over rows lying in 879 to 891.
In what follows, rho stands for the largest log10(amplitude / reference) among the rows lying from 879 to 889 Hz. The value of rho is 0.00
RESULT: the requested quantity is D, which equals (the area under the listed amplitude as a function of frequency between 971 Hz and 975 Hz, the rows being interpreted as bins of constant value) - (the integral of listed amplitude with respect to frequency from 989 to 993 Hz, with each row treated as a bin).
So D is -51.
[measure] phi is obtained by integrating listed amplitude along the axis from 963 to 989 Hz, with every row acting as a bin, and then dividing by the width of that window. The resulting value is 189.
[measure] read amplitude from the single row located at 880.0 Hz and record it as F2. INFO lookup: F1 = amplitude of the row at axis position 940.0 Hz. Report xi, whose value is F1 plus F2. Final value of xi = 344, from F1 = 153.1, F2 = 190.7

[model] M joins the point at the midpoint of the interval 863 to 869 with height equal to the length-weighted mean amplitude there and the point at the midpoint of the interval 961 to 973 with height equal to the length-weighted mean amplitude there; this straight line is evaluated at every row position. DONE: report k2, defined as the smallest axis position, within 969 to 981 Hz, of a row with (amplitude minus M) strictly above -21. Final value 970.0 Hz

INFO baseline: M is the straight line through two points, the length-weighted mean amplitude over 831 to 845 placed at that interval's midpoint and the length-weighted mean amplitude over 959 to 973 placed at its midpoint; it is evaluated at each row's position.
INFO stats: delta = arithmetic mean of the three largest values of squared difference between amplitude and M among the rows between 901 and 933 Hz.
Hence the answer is 4979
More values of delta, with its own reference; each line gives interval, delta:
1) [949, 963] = 214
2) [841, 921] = 4979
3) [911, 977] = 4979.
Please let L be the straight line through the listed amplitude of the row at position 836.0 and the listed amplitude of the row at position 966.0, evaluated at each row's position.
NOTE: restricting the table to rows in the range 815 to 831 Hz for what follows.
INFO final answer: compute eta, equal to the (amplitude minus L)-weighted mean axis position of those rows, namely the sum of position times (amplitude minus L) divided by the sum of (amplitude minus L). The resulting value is 820.4 Hz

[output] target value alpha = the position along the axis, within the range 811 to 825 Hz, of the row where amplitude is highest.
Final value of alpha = 820.0 Hz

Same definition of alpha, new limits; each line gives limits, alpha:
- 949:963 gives 962.0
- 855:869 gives 864.0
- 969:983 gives 976.0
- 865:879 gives 868.0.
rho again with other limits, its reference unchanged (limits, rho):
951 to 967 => -0.01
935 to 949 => -0.06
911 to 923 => -0.17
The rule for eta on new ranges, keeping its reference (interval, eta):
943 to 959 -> 949.2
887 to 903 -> 898.2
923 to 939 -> 930.7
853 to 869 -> 861.3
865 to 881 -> 872.2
